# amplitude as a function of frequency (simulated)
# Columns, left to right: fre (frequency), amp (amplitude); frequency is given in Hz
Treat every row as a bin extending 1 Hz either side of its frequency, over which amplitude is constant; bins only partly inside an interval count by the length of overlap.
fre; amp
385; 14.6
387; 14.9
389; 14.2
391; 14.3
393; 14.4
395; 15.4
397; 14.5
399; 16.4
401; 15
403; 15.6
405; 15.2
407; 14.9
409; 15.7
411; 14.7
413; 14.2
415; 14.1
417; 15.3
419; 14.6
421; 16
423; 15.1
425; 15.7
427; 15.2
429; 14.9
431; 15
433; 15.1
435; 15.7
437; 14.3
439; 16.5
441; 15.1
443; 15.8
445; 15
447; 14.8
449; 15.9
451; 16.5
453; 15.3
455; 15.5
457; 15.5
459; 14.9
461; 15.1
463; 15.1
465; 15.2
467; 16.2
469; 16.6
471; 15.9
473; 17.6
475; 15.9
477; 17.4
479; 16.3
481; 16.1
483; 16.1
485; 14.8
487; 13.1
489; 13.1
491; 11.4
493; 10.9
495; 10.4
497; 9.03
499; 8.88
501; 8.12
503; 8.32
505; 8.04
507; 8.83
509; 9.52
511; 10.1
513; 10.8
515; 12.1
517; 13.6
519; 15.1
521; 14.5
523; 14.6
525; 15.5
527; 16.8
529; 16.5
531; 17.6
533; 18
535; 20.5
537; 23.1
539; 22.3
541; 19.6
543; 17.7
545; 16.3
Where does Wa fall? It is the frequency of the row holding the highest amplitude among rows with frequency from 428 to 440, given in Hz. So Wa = 439 Hz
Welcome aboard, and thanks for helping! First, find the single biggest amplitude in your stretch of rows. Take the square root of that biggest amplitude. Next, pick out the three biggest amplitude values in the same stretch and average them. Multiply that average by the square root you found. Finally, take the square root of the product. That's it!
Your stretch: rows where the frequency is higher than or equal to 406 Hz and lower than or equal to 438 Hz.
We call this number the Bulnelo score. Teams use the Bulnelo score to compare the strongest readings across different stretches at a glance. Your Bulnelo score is 7.9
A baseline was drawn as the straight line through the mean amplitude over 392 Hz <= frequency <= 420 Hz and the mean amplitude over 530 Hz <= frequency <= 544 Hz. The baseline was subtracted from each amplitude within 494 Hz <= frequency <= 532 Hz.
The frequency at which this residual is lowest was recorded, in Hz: 505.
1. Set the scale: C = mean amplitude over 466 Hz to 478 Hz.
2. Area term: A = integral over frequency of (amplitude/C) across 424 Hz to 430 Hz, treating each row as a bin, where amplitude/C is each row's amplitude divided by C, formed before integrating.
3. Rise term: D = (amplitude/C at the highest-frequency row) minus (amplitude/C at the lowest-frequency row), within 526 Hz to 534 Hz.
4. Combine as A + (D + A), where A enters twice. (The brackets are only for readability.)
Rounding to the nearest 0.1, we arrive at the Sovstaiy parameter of 11.1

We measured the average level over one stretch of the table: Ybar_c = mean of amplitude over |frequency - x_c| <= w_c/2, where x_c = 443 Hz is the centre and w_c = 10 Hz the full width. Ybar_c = 15.4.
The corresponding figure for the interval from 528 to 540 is 19.7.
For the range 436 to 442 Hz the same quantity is 15.3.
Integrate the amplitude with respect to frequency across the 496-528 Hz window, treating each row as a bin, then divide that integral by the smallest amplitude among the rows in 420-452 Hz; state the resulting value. 26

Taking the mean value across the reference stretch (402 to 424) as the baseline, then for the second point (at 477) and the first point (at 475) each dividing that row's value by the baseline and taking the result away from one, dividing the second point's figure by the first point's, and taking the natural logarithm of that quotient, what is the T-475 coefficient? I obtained 1.0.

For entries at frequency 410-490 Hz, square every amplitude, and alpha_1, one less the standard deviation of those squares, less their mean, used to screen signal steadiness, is -265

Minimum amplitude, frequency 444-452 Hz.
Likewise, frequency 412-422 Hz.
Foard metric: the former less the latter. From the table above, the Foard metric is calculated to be 1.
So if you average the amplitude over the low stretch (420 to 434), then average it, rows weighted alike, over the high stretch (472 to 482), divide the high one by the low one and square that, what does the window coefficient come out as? 1.2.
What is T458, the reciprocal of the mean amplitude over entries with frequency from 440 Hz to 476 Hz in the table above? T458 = 0.064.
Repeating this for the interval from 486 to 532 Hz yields 0.083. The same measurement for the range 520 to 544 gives 0.055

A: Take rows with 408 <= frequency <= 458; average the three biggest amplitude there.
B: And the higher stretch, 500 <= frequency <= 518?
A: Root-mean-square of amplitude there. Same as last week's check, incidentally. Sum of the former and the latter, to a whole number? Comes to 26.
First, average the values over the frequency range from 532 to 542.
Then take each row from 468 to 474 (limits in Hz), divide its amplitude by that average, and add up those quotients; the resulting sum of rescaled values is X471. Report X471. 2.42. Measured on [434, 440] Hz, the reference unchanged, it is 2.25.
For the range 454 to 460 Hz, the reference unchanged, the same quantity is 2.22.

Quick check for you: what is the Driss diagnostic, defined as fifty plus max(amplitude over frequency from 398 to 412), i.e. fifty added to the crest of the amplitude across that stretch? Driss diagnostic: 66.4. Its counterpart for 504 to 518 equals 63.6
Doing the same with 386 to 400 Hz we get 66.4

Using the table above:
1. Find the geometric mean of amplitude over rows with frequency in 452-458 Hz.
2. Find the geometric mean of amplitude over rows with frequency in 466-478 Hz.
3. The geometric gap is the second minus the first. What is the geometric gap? 1.2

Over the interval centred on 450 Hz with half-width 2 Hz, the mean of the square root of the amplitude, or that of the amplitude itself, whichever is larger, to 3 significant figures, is 16.2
